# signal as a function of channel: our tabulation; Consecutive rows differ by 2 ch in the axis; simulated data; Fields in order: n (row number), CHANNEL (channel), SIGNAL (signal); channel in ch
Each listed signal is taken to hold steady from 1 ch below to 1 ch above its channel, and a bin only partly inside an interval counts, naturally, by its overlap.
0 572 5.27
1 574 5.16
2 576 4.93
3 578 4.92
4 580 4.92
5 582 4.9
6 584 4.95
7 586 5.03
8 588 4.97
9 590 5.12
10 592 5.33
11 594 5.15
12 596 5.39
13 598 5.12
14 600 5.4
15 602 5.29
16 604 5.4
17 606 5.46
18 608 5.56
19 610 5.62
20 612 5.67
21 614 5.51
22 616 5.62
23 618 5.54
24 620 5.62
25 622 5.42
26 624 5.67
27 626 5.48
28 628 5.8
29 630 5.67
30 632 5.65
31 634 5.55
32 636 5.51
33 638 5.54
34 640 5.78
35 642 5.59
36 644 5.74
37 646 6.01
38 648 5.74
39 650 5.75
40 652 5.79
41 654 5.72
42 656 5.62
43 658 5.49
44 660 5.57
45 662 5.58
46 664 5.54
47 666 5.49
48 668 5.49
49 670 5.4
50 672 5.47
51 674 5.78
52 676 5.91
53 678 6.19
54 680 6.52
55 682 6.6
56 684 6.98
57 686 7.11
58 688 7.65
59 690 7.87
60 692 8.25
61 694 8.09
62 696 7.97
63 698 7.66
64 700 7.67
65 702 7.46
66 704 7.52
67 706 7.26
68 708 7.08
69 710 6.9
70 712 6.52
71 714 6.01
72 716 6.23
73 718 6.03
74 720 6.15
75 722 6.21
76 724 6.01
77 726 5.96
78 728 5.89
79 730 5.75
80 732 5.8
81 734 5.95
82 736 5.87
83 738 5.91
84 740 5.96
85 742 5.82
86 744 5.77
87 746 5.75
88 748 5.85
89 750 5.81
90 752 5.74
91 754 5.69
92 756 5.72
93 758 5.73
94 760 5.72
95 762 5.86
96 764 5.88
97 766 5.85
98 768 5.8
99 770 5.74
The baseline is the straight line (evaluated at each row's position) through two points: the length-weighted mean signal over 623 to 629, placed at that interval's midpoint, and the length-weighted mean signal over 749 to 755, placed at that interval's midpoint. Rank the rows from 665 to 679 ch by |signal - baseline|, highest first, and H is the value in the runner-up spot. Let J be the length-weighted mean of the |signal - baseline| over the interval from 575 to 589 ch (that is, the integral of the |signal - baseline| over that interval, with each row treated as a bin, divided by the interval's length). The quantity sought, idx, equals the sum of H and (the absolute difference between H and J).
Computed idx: 0.7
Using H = 0.3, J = 0.67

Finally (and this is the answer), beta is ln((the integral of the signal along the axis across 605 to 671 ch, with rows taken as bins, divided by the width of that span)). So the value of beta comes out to 1.72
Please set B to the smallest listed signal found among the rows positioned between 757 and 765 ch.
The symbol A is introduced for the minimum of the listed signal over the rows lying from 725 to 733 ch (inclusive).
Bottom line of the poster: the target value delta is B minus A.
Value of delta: 0.0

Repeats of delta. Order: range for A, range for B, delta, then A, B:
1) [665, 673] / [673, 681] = 0.4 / 5.4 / 5.78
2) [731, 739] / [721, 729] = 0.1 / 5.8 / 5.89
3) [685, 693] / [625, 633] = -1.6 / 7.11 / 5.48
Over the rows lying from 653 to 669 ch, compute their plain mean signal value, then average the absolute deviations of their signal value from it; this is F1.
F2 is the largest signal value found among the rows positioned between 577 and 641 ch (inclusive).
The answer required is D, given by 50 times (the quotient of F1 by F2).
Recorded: 0.5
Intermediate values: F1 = 0.06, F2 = 5.8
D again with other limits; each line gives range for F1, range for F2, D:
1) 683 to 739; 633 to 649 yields 6.3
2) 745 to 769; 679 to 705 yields 0.4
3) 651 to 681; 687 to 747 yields 1.4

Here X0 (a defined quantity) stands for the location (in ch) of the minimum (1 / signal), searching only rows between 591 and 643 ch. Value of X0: 628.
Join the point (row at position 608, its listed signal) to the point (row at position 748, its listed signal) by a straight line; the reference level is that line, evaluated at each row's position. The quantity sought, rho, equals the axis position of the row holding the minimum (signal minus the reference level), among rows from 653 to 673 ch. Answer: 670 ch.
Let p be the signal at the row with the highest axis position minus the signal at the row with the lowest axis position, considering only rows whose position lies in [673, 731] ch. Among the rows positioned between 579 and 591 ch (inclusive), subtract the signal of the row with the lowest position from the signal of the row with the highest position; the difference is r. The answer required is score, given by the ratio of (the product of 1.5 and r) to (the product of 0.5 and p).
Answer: -20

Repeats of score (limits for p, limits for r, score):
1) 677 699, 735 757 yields 0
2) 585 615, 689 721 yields -11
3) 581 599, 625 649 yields 4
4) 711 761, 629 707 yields -6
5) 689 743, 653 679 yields -1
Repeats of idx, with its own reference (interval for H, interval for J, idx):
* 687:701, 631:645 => 4.7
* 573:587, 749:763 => 1.3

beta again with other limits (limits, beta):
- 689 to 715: 2.00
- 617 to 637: 1.72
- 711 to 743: 1.79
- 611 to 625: 1.72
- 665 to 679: 1.74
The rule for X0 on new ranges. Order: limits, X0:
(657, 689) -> 688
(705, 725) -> 706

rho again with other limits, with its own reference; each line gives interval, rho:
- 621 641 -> 622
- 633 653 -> 636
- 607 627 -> 622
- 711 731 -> 730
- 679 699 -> 680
